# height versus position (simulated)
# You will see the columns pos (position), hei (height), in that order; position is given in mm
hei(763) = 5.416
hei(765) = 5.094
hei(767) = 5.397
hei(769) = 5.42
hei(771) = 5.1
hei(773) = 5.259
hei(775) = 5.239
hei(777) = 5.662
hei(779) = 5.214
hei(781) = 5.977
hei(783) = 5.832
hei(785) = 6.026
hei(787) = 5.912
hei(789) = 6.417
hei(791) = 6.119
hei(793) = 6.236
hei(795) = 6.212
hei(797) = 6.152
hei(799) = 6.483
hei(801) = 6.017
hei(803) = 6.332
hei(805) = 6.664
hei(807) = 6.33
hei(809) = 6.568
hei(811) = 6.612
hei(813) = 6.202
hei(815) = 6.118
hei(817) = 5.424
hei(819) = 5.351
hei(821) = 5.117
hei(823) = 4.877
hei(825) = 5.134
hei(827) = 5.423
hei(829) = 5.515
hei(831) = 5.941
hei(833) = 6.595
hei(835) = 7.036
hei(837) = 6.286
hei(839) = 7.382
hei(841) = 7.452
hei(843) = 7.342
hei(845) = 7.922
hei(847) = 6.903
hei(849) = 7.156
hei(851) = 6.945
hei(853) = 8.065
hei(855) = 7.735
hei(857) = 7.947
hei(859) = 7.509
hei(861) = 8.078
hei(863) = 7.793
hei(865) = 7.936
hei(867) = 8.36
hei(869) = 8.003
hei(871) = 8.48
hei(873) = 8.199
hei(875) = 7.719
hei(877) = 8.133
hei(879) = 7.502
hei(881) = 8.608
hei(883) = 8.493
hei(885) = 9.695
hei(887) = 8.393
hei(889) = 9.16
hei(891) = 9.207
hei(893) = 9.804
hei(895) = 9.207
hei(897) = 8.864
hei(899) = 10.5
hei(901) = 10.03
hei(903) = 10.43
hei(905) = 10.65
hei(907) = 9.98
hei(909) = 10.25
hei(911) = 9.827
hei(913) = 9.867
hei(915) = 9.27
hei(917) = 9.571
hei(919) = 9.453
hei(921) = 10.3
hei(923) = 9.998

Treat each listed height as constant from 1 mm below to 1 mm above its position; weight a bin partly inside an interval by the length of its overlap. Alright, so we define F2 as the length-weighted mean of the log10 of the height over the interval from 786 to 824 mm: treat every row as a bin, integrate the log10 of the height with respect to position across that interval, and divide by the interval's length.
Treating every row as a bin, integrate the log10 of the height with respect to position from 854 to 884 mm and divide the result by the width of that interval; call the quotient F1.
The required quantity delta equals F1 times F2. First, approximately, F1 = 0.90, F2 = 0.78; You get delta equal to 0.71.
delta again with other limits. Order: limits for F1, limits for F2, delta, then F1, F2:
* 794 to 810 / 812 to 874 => 0.67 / 0.80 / 0.83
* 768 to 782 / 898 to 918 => 0.73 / 0.73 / 1.00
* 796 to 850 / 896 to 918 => 0.79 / 0.80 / 1.00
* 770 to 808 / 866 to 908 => 0.74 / 0.77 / 0.95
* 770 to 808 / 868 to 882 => 0.70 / 0.77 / 0.91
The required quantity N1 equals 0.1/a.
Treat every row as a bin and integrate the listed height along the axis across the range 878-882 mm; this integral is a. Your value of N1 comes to 0.0031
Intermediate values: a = 32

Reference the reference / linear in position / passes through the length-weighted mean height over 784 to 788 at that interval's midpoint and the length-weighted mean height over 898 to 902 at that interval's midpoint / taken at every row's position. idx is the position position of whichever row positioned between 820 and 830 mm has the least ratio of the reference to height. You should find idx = 829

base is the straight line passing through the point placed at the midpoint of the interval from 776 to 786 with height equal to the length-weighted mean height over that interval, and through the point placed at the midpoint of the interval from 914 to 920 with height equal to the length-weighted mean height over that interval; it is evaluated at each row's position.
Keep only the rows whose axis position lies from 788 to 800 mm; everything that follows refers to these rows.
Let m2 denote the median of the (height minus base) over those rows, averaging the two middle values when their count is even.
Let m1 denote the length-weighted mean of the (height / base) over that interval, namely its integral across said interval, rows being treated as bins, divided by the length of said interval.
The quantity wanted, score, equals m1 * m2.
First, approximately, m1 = 1.03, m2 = 0.14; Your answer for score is 0.14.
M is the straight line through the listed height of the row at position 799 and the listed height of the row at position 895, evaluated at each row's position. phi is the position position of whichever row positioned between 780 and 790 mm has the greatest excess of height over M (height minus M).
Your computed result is 789 mm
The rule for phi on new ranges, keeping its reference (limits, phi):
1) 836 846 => 845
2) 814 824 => 815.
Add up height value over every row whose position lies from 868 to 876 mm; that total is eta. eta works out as 32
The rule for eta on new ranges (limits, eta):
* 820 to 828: 21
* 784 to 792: 24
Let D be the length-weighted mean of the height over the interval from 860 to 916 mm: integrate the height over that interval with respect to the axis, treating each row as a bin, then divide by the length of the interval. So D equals 9.0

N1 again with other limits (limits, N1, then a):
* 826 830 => 0.0046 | 22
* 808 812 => 0.0038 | 26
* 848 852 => 0.0035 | 28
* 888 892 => 0.0027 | 37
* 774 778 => 0.0046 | 22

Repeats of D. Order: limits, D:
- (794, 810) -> 6.3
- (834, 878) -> 7.7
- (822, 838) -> 5.9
